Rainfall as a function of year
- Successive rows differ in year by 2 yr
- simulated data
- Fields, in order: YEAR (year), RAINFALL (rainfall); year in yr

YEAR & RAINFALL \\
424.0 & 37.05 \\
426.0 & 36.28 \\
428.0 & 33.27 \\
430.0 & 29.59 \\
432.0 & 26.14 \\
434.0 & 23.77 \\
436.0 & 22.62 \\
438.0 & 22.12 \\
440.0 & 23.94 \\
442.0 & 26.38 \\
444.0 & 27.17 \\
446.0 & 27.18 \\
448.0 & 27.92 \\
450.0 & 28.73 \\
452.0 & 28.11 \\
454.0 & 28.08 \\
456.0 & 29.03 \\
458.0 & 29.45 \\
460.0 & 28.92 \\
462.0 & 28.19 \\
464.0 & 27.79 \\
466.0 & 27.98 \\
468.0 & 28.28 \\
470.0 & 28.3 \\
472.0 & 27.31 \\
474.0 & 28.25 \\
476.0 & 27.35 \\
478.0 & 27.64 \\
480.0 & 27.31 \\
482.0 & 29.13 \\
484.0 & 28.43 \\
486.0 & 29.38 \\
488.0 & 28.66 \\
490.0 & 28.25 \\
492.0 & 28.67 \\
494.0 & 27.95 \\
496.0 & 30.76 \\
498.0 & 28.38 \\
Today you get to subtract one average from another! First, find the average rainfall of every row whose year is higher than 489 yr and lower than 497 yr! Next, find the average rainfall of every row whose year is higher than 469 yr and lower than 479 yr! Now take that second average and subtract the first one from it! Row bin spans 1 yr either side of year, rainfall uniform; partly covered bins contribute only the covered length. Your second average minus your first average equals -1.1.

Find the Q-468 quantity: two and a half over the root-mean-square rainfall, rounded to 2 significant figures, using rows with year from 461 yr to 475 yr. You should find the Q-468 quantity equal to 0.089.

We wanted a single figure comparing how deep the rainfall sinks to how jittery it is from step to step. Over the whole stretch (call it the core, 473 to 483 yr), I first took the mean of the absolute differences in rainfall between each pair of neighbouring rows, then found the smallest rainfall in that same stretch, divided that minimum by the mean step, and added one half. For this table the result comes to 33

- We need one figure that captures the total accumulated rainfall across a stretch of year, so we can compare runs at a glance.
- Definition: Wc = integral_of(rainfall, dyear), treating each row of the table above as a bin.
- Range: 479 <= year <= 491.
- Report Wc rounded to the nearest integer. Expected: 342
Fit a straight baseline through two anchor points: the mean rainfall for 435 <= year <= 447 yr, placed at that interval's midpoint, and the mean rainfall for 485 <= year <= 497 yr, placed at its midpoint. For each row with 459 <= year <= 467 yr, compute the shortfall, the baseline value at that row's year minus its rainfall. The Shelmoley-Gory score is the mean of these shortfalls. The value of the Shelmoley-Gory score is -1.5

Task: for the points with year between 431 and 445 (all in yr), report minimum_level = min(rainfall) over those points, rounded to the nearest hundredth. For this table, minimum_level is 22.12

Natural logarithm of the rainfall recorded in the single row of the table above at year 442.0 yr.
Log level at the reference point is 3.27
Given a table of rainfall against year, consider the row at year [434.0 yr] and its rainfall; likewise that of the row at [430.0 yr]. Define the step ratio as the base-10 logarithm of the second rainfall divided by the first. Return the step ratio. 0.095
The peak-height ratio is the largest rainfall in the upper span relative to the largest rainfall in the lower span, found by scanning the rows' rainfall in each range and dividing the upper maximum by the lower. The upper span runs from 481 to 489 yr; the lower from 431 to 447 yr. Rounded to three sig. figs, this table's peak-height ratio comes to 1.08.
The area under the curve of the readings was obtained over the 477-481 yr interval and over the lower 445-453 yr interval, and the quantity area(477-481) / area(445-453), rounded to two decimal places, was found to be 0.49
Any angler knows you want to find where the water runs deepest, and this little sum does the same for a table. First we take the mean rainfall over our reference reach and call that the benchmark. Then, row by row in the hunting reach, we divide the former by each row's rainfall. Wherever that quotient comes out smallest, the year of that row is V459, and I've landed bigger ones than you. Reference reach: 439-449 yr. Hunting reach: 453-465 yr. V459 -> 458.0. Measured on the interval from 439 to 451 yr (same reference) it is 450.0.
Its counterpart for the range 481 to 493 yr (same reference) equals 486.0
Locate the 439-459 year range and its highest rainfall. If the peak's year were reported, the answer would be 458.0 yr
